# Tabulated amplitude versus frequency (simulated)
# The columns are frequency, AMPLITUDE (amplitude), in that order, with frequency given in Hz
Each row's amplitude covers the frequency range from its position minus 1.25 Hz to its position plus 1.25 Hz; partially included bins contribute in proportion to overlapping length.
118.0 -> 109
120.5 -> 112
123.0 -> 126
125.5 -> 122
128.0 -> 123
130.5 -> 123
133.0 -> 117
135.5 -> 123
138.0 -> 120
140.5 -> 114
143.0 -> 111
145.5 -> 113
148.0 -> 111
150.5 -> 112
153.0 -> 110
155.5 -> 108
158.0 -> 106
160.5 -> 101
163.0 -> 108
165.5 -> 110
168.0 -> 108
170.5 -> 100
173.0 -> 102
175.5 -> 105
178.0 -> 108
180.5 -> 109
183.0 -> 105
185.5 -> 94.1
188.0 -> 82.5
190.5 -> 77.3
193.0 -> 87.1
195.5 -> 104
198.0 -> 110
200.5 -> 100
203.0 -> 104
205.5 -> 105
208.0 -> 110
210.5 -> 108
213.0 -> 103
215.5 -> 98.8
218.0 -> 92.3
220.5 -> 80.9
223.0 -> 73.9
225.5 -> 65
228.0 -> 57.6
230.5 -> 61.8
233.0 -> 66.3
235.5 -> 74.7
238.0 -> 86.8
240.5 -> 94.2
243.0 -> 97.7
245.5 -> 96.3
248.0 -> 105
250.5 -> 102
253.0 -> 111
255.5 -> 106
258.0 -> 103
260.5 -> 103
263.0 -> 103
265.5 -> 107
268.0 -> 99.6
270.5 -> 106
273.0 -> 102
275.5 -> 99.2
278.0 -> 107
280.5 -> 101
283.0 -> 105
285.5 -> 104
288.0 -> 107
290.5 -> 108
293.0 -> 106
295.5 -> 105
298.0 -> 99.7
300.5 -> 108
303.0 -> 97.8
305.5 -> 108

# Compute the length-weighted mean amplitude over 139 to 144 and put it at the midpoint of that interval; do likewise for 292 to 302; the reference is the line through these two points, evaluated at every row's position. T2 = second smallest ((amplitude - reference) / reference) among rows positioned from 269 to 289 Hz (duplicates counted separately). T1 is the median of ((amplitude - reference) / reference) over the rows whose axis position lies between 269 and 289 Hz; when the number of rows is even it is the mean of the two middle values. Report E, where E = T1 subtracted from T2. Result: -0.04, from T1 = -0.006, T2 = -0.04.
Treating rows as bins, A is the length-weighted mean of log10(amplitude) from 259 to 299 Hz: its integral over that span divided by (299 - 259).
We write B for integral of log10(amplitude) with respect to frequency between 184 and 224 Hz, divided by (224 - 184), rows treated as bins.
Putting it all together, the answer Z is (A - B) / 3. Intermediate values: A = 2.02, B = 1.98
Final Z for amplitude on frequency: 0.013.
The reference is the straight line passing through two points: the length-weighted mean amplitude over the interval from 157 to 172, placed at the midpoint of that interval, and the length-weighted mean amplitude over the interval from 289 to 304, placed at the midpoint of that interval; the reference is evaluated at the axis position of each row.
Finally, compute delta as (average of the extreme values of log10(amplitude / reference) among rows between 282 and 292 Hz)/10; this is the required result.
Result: 0.0007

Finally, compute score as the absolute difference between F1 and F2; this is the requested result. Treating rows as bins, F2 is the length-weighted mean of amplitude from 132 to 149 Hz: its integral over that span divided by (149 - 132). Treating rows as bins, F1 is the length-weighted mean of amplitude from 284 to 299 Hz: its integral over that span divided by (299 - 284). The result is 11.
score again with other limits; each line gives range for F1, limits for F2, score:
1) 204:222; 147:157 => 11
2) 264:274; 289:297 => 2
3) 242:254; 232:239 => 26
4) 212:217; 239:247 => 4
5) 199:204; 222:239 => 33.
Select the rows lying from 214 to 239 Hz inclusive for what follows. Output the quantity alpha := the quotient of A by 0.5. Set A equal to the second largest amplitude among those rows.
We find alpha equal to 185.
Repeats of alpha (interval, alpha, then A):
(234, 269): 214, 107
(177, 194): 216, 108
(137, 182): 228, 114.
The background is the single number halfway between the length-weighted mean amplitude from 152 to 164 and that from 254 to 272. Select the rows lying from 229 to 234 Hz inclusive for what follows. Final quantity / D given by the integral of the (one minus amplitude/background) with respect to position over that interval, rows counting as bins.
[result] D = 2.0 Hz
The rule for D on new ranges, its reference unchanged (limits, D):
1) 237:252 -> 1.1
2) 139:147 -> -0.6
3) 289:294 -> -0.1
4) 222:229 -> 2.6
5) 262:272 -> 0.1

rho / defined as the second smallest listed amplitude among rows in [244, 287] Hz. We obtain 99.2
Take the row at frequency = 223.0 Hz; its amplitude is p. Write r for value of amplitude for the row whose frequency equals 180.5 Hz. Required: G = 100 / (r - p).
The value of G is 2.8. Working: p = 73.9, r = 109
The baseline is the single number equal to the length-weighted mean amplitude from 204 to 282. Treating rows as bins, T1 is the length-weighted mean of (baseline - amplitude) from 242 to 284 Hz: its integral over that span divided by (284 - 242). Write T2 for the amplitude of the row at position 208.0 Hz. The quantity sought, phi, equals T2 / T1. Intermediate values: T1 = -8.7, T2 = 110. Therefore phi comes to -12.6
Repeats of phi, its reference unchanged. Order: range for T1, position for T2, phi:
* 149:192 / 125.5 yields -14.9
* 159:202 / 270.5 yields -17.1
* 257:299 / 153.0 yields -11.7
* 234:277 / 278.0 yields -20.8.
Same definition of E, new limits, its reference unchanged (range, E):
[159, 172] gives -0.06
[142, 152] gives -0.01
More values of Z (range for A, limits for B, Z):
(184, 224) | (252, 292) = -0.013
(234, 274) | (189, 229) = 0.013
